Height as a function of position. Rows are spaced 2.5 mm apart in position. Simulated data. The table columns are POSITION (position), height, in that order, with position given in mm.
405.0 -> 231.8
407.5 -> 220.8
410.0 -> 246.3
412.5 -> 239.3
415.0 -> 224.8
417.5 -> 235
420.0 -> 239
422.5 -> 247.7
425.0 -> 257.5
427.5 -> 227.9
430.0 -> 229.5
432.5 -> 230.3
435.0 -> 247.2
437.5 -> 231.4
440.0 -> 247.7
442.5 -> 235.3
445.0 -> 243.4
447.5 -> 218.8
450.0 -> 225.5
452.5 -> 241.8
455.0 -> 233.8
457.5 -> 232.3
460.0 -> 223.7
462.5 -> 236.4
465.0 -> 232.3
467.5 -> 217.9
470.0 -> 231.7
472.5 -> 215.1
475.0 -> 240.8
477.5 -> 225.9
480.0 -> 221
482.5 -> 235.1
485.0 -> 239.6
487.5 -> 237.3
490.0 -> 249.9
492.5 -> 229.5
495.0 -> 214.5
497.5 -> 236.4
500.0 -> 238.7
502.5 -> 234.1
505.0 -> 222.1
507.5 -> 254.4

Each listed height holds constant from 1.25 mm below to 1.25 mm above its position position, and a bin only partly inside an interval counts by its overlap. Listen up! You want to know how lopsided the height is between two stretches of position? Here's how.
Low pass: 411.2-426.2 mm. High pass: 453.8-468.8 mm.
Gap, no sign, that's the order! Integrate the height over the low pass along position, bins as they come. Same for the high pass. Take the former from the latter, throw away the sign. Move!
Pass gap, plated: 167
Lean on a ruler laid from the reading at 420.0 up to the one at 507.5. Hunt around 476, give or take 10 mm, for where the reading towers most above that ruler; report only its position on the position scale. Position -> 475.0 mm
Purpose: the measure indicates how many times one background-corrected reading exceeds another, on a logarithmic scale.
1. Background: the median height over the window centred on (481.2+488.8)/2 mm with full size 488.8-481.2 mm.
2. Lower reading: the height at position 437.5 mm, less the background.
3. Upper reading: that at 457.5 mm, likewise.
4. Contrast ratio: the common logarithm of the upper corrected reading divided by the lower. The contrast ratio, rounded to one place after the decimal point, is -0.1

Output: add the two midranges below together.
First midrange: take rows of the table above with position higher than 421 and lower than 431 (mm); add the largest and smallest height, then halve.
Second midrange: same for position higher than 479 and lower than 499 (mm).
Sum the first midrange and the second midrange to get 475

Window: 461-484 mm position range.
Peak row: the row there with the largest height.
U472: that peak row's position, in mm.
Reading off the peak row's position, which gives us 475.0 mm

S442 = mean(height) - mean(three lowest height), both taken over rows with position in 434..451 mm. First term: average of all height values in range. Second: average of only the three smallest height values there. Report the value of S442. 10.4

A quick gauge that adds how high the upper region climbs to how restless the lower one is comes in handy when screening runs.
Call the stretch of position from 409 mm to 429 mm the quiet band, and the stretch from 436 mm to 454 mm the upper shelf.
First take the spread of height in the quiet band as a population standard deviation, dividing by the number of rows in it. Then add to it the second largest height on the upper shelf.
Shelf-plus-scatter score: 253.5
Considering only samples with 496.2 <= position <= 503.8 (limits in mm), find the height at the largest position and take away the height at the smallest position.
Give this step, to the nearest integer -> -2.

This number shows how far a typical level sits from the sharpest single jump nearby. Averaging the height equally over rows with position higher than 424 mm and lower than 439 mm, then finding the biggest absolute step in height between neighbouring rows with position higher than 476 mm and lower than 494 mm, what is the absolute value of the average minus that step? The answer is 217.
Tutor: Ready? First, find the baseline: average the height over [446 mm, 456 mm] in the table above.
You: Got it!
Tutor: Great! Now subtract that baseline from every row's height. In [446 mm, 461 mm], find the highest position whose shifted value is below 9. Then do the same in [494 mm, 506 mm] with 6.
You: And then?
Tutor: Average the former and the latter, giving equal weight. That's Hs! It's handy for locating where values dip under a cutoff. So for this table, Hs 482.5 mm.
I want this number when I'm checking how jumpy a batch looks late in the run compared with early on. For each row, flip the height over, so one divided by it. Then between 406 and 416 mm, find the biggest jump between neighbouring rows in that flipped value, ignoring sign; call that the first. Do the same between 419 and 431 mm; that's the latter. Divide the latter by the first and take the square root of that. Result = 1.0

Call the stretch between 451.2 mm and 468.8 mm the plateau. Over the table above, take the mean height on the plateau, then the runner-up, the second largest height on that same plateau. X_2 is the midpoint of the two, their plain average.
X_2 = 234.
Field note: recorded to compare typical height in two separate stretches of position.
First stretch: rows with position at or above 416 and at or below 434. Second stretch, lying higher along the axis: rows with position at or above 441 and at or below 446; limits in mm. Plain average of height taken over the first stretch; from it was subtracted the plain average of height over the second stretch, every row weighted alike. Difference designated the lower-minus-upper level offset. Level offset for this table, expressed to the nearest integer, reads -1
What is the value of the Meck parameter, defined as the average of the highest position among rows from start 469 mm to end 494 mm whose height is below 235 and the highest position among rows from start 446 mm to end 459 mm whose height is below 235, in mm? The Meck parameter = 475.0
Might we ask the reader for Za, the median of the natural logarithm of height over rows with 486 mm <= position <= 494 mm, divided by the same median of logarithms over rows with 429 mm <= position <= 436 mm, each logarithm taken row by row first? 1.01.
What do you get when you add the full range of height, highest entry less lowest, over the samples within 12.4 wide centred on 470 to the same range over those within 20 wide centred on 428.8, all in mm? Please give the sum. 55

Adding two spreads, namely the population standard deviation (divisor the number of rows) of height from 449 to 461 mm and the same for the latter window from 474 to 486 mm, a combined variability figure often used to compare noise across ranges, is 14.2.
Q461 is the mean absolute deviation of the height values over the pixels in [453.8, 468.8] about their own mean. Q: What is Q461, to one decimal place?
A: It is 5.7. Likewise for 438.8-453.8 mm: 8.9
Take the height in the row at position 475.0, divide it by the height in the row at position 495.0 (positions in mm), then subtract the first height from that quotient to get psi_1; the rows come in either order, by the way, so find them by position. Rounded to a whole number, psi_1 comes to -240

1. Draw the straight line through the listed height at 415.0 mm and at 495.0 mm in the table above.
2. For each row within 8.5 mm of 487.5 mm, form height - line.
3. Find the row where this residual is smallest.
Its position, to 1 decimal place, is 495.0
